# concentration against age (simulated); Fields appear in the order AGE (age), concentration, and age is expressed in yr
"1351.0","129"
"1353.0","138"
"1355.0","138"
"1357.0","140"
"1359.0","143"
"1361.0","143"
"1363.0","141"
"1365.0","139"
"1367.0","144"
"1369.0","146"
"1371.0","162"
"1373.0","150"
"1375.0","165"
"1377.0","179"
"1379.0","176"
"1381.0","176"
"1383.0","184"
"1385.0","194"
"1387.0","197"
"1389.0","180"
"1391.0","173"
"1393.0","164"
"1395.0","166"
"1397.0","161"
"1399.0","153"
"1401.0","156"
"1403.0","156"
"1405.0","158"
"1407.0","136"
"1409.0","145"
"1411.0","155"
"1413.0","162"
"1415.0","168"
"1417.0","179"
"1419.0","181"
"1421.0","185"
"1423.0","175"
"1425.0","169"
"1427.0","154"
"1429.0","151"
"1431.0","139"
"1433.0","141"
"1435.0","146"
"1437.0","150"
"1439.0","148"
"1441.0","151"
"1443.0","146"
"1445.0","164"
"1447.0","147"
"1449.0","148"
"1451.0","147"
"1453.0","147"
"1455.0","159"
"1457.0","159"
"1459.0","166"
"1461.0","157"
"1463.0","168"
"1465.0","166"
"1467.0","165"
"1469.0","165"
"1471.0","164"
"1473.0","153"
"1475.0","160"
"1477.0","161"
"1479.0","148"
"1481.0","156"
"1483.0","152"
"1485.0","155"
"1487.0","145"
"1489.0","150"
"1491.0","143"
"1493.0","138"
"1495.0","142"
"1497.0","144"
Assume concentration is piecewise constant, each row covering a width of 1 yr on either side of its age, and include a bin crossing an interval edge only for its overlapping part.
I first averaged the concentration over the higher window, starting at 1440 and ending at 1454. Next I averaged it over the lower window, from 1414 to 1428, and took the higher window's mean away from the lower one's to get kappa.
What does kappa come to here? 23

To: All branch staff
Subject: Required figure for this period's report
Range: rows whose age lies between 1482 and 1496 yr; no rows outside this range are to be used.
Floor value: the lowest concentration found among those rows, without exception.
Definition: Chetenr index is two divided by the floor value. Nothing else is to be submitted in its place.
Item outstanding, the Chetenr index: 0.0145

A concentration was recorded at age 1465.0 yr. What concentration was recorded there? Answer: 166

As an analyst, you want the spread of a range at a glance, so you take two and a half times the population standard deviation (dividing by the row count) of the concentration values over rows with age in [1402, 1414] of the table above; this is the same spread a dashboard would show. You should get 22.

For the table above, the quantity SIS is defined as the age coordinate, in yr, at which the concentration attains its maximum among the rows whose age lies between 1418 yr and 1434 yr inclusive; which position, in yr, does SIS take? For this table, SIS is 1421.0 yr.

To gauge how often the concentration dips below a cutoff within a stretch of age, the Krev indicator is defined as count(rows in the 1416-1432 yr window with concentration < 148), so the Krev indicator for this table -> 1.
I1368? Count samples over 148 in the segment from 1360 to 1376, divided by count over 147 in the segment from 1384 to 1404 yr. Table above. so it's 0.30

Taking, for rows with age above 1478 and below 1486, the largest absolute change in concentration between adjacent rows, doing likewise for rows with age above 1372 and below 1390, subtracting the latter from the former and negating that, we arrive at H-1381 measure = 9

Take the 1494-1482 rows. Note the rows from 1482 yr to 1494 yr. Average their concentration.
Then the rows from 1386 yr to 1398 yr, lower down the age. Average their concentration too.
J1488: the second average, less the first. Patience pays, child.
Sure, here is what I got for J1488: 26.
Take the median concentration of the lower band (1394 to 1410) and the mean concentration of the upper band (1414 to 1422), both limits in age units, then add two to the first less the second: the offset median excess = -20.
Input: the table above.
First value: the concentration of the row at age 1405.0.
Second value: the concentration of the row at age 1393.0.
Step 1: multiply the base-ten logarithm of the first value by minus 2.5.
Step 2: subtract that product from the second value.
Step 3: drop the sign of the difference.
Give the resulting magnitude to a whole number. 169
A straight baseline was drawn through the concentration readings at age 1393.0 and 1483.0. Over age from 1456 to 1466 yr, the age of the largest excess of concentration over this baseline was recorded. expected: 1463.0 yr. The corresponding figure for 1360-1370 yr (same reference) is 1369.0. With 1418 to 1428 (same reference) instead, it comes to 1421.0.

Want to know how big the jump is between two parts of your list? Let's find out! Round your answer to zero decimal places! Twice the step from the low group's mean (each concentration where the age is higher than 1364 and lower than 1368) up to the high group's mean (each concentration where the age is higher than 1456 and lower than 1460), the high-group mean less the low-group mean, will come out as 42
